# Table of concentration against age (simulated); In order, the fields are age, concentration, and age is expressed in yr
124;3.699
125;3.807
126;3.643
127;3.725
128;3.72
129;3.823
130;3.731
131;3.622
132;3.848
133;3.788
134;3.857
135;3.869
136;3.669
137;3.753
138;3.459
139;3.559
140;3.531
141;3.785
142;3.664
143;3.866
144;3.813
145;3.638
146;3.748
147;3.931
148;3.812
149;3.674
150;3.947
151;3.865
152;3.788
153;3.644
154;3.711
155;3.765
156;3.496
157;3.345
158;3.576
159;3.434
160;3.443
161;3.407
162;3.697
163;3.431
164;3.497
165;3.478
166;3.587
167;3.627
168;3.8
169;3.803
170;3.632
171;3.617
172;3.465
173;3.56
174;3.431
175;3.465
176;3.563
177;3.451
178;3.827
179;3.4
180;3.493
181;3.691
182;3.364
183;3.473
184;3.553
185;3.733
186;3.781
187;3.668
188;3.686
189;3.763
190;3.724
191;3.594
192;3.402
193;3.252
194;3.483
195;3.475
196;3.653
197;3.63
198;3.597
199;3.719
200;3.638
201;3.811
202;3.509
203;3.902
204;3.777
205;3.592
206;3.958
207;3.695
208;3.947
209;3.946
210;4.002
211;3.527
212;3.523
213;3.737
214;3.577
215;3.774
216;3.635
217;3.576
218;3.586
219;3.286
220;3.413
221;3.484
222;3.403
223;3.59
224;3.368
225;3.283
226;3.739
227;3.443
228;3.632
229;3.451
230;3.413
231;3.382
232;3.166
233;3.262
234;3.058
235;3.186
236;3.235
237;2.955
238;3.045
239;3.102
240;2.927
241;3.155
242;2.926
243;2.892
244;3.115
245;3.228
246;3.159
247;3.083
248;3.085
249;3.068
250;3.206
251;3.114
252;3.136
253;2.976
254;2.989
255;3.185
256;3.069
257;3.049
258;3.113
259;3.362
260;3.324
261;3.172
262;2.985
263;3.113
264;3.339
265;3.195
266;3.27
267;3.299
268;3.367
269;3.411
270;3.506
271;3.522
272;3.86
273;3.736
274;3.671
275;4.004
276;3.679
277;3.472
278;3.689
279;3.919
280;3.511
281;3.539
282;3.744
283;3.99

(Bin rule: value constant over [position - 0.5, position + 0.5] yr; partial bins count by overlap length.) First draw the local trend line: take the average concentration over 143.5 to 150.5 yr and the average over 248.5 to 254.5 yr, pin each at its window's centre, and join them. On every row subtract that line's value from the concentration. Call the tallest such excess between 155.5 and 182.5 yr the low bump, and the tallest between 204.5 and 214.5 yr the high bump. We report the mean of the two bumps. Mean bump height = 0.44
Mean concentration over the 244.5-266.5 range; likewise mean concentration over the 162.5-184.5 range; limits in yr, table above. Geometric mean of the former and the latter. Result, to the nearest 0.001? 3.344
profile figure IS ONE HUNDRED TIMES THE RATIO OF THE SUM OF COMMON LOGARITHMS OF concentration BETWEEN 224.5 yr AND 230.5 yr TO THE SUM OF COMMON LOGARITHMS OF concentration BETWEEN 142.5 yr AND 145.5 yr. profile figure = 188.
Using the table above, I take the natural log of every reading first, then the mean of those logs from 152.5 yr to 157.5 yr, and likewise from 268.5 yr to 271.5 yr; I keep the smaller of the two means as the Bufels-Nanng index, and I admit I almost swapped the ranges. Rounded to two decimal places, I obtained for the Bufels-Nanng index 1.25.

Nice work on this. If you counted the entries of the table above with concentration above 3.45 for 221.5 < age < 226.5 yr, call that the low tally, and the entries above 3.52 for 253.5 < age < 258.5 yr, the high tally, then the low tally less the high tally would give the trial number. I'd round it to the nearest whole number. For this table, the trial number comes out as 2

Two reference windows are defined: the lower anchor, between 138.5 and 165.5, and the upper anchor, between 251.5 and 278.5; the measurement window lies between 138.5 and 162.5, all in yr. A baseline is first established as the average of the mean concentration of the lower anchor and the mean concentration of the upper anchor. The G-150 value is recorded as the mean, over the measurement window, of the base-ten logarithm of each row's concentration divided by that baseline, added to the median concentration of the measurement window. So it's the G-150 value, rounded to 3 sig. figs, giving 3.71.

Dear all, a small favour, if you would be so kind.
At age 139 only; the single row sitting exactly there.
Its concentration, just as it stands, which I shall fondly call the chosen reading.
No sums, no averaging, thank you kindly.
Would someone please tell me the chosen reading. 3.559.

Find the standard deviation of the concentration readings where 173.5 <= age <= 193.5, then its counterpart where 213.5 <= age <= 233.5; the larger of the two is 0.16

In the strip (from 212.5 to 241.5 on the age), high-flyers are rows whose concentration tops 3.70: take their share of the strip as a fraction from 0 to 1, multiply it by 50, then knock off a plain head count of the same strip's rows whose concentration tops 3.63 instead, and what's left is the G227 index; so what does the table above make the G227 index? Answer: 0.2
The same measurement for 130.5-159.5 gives 6.6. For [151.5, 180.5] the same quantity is 1.3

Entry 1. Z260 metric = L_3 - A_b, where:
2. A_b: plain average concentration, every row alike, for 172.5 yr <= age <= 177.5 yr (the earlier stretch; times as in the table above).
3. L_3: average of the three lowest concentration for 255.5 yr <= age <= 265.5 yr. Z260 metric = -0.46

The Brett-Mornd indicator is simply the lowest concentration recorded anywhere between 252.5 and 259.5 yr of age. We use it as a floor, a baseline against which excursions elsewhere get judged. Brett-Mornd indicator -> 2.976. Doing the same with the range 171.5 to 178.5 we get 3.431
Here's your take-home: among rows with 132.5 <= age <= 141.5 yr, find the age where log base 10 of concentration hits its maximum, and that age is 135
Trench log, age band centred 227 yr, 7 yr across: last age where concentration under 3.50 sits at 230 yr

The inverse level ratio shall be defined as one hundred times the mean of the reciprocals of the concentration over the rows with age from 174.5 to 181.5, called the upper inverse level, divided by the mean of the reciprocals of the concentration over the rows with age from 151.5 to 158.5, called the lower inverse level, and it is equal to 102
